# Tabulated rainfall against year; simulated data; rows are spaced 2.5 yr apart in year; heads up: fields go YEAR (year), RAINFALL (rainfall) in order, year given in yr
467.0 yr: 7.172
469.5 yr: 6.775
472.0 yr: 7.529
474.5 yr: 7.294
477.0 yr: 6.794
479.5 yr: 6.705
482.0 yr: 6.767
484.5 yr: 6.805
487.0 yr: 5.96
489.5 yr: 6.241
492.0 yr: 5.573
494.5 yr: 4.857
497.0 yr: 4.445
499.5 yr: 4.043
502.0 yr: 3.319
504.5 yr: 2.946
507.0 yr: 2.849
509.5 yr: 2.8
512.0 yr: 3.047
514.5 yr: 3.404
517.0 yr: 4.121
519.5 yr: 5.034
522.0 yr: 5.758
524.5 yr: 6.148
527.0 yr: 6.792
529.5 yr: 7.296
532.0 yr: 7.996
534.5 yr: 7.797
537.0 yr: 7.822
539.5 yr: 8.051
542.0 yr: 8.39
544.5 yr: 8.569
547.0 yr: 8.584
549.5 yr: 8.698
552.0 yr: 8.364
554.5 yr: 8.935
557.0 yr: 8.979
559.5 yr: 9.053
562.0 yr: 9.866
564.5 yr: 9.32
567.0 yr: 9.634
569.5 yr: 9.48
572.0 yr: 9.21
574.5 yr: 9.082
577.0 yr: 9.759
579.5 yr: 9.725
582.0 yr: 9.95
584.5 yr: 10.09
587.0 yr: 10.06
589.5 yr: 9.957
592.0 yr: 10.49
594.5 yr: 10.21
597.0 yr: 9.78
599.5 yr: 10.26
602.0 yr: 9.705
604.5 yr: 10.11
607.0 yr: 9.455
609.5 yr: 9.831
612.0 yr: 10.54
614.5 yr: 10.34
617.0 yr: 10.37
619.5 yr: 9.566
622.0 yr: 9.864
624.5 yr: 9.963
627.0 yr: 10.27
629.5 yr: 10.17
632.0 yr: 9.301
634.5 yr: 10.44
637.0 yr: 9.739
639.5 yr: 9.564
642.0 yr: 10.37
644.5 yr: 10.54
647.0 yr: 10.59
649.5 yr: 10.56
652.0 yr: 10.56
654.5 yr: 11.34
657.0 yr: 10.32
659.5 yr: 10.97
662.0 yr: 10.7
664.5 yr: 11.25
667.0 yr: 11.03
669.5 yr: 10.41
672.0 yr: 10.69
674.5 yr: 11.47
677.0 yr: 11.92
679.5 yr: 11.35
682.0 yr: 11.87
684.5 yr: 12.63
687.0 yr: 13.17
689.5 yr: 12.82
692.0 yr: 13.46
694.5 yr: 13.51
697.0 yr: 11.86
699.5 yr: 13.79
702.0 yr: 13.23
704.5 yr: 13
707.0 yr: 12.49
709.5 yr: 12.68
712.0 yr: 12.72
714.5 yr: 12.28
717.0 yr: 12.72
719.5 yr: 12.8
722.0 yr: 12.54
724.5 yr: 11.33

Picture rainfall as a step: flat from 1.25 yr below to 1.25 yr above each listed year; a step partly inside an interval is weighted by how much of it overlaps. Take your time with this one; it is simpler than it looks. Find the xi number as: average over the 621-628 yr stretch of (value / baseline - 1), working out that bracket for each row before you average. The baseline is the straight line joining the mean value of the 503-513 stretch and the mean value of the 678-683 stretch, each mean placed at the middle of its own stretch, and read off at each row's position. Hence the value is 0.14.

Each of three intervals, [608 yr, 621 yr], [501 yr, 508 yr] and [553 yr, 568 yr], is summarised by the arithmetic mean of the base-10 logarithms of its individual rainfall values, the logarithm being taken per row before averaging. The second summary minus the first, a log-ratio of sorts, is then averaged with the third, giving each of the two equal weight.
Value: 0.222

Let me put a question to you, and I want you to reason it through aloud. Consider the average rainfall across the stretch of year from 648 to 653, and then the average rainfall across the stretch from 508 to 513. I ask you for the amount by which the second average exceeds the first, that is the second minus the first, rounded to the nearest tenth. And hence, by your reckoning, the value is -7.6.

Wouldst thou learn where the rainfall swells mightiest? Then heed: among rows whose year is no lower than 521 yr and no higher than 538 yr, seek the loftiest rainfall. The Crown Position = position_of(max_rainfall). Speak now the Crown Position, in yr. 532.0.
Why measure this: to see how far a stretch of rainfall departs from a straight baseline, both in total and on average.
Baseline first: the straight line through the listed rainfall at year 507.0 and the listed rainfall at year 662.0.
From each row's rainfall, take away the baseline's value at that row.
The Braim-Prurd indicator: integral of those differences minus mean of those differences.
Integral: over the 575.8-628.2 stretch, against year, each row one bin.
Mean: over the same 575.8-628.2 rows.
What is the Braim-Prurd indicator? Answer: 121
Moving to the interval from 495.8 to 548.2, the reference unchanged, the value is 106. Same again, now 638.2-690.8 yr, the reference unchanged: 17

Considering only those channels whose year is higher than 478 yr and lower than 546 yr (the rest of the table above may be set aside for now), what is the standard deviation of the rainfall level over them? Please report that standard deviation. 1.9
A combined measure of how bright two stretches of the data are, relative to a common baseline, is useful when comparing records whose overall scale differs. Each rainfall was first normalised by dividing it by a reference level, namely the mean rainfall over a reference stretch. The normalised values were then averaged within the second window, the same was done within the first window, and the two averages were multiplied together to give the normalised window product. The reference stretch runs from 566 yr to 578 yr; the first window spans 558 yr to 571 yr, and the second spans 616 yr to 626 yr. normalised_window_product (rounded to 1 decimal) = 1.1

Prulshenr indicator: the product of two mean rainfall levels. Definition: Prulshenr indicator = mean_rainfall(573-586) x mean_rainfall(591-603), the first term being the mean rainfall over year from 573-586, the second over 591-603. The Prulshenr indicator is 98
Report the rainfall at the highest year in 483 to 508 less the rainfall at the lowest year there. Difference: -4.0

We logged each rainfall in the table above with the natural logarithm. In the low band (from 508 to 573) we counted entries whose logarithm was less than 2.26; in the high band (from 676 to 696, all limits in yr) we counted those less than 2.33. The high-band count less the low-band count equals -24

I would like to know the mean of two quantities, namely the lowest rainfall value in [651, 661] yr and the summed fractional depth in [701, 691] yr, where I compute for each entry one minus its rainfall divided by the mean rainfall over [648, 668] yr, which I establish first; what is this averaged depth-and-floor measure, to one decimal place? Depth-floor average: 4.7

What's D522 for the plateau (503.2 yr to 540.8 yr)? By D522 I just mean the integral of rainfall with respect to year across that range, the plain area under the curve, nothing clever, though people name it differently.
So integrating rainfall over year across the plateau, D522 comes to 205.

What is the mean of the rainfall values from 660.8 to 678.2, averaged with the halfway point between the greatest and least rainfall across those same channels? 11.1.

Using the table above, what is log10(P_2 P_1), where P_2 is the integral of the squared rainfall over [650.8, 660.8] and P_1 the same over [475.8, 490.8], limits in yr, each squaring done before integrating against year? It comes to 5.9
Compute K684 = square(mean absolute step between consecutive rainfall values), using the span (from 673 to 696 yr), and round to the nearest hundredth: 0.24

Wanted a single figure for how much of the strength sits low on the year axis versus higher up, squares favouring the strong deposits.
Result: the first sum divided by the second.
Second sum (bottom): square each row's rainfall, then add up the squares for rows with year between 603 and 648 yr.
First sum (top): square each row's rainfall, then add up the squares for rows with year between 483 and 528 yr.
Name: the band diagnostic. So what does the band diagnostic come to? 0.23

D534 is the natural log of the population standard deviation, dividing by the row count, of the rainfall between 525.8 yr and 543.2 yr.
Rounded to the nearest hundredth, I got -0.71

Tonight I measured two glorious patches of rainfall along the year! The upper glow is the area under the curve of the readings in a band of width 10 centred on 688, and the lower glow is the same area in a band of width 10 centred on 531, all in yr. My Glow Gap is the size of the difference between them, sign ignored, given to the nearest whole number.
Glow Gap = 55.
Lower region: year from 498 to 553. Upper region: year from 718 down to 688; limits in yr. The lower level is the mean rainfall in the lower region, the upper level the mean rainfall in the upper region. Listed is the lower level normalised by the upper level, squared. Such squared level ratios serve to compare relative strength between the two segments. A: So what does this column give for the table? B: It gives 0.2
